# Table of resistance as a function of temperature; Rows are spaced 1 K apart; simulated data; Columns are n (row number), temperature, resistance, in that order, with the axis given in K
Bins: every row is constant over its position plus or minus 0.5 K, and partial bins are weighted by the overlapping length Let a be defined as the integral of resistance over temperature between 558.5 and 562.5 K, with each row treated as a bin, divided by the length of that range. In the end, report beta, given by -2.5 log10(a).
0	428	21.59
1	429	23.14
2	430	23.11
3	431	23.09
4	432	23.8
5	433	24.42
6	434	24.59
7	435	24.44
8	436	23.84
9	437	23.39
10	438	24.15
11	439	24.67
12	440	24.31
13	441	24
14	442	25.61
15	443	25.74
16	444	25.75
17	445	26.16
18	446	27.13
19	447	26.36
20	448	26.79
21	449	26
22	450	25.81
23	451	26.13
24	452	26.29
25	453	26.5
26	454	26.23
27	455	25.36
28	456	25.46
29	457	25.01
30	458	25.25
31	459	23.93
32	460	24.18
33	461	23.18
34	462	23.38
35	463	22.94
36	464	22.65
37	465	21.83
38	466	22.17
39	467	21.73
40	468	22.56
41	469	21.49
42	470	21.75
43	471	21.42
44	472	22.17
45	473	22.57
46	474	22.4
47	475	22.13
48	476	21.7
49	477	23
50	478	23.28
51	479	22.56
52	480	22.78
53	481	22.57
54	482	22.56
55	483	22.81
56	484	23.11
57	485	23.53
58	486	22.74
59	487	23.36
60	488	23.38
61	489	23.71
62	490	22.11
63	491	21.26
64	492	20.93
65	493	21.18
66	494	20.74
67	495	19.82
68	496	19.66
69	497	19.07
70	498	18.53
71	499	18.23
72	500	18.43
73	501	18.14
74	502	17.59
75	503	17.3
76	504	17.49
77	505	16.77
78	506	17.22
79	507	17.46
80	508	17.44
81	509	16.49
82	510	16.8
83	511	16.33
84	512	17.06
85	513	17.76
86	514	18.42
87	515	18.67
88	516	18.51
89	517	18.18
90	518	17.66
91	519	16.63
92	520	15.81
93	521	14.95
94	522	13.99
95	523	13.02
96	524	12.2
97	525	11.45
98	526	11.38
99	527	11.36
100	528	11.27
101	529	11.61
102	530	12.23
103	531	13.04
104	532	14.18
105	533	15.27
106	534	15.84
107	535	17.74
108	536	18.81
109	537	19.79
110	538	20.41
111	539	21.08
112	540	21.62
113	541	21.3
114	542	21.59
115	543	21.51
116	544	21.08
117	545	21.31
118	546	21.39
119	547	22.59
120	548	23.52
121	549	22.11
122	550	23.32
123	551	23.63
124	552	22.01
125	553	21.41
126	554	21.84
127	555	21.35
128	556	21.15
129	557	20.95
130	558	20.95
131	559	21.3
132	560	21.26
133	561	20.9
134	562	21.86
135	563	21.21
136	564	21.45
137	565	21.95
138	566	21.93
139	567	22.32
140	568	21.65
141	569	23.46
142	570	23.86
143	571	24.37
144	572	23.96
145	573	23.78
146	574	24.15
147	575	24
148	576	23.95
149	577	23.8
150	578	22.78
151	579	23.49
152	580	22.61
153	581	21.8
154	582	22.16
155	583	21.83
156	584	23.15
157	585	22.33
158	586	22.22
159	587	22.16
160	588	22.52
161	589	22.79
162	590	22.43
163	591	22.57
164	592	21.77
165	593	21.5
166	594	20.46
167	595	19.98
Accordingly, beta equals -3.32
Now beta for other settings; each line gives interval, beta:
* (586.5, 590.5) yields -3.38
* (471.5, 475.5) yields -3.37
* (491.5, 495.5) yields -3.29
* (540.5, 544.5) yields -3.32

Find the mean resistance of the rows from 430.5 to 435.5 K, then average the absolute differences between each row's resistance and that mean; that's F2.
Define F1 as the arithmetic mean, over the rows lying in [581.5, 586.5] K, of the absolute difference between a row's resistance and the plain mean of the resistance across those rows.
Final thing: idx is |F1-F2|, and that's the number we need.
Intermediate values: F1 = 0.3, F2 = 0.5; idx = 0.17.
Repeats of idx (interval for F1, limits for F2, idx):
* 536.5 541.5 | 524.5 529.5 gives 0.50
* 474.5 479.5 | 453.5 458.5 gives 0.19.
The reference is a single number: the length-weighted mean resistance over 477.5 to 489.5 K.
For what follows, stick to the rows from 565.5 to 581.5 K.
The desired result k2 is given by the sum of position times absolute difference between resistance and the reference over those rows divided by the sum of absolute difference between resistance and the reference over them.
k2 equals 572.9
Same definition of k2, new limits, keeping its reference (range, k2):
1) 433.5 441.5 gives 437.4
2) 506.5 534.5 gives 522.3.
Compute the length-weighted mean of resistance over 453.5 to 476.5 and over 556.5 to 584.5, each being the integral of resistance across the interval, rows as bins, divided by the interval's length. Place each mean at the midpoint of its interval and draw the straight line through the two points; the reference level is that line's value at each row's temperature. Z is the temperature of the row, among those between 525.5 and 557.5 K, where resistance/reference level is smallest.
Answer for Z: 528 K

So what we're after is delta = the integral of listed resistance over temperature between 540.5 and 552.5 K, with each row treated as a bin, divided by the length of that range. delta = 22.1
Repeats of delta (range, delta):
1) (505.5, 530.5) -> 15.4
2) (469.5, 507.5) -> 20.9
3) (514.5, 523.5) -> 16.4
